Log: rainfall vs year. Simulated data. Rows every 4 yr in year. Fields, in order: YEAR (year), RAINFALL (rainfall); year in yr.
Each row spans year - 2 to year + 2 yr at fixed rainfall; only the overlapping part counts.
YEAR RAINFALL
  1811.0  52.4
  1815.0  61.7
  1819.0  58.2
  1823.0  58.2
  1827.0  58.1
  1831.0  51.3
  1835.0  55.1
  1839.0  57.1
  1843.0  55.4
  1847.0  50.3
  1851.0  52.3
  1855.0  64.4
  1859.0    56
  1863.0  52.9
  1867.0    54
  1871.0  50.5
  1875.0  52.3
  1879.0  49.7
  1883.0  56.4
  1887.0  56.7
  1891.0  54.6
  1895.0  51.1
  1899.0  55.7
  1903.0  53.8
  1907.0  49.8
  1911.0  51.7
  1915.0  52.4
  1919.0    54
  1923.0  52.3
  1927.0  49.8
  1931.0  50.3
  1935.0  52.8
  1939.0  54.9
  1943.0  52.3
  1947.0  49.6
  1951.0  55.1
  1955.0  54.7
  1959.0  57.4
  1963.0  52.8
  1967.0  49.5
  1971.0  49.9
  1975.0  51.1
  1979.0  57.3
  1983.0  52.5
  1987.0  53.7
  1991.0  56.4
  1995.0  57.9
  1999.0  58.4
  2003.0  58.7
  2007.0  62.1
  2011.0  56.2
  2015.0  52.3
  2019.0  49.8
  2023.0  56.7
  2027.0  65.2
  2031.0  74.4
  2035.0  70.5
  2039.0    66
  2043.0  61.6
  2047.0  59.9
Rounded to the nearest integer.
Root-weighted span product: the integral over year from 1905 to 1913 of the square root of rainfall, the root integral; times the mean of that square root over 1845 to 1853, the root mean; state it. 408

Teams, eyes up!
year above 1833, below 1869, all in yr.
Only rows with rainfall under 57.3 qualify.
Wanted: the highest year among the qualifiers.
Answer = 1867.0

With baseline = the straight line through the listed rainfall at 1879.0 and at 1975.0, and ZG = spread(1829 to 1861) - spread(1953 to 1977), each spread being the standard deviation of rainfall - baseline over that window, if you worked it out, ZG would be 1.22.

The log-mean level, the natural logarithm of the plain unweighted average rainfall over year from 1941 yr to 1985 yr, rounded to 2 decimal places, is 3.97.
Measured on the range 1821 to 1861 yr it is 4.02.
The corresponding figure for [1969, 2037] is 4.06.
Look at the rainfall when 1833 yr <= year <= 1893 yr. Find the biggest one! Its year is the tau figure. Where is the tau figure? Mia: 1855.0 yr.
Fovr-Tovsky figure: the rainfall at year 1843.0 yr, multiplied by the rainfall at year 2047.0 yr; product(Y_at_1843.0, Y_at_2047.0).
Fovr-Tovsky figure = 3318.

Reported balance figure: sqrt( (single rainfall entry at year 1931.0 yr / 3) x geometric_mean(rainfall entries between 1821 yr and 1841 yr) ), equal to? 30.6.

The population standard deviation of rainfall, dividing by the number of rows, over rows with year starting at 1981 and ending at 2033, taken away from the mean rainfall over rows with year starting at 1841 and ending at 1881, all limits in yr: 47.6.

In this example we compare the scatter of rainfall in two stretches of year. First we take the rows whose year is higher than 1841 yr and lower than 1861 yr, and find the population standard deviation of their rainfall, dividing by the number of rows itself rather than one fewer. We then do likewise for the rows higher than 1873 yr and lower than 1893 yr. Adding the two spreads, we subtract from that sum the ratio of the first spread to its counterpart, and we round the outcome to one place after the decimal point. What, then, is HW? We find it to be 5.6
